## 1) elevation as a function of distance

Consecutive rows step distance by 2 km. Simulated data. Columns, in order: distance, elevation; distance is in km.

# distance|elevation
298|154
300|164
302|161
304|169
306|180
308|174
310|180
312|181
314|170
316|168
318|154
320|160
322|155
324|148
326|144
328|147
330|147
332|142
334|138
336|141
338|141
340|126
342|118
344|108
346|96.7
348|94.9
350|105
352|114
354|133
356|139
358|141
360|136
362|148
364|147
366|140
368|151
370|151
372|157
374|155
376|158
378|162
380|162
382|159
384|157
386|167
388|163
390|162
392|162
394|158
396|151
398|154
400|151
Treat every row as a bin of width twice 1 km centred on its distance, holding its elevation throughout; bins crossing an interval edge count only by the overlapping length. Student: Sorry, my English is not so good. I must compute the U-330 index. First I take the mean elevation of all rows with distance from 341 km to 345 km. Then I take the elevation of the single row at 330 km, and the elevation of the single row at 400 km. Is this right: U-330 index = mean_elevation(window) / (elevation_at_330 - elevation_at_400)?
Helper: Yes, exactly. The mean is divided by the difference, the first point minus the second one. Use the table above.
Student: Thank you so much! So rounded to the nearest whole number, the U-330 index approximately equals -28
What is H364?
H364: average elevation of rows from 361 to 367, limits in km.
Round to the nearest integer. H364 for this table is 145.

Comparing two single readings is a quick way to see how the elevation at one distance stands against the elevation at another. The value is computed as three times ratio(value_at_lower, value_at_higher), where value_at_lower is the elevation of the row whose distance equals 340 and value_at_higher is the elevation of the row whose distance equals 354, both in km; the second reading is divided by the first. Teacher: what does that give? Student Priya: 3.2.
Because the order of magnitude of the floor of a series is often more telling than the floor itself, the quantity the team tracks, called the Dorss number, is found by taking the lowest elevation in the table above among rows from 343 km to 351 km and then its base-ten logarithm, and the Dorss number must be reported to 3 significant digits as 1.98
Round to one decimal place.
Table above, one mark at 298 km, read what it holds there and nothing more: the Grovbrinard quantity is 154.0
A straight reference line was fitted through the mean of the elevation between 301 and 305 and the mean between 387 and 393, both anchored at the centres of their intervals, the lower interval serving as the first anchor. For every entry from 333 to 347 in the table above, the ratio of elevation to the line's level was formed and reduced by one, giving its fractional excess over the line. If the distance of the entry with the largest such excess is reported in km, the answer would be 338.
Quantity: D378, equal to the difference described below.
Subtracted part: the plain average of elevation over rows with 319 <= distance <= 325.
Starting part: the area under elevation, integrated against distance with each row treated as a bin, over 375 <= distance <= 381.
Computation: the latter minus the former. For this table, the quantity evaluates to 810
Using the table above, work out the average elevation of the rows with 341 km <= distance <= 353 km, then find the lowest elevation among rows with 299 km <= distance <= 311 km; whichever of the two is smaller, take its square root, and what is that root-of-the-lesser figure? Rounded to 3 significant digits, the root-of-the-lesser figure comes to 10.3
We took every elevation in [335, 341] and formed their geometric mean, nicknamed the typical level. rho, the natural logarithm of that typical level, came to 4.91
